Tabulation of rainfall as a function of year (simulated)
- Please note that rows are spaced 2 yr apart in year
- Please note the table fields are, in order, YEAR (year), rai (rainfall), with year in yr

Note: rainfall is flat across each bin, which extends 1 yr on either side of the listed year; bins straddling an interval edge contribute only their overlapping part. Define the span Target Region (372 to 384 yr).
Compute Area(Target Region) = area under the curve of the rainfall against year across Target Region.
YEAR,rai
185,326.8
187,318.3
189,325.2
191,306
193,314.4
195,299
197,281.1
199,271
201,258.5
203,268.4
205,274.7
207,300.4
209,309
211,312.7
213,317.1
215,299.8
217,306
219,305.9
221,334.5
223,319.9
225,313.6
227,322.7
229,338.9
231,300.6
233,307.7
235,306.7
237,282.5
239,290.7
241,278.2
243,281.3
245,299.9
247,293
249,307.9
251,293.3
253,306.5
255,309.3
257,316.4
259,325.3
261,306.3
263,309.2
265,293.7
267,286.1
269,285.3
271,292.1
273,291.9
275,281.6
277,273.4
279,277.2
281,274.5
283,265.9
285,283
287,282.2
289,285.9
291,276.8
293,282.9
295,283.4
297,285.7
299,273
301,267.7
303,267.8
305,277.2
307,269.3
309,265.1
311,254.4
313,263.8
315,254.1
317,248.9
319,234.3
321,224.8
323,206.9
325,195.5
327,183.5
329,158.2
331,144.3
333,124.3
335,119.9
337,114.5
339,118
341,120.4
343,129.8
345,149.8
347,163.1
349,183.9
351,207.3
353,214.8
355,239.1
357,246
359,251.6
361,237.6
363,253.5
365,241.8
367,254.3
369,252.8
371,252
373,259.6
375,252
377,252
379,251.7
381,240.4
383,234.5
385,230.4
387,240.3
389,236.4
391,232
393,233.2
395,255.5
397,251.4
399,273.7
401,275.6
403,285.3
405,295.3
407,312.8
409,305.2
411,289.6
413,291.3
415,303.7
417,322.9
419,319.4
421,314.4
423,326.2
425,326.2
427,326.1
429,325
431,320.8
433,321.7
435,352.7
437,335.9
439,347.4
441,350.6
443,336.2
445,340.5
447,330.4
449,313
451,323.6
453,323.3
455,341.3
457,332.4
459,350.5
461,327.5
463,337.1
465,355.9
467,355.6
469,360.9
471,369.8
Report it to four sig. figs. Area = 2980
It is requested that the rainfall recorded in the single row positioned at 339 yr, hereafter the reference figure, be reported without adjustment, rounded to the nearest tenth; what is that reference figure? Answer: 118.0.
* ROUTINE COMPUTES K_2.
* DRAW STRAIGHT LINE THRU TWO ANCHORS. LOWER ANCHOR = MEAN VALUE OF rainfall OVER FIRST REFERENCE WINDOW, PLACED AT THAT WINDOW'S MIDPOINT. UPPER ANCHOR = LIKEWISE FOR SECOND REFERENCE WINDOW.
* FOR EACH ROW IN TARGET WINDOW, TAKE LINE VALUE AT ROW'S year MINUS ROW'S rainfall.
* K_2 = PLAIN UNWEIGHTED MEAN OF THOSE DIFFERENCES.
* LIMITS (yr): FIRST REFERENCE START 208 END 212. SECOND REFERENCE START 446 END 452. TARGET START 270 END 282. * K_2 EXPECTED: 32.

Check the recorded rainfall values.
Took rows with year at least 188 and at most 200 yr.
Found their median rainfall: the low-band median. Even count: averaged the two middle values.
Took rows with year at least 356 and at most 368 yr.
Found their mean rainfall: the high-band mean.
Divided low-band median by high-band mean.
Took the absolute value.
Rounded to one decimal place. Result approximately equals 1.2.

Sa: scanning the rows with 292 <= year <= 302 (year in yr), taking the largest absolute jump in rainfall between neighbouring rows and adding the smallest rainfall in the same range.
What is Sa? 280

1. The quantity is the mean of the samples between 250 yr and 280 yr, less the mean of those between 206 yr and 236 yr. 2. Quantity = -17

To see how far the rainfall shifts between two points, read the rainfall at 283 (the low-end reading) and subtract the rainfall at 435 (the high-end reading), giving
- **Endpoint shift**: -87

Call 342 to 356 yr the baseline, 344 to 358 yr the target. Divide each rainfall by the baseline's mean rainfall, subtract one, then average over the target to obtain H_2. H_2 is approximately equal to 0.1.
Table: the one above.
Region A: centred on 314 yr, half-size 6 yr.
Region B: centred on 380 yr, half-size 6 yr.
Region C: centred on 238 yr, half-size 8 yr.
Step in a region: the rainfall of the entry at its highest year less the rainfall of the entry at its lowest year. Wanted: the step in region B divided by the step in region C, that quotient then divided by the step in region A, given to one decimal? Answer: -1.0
